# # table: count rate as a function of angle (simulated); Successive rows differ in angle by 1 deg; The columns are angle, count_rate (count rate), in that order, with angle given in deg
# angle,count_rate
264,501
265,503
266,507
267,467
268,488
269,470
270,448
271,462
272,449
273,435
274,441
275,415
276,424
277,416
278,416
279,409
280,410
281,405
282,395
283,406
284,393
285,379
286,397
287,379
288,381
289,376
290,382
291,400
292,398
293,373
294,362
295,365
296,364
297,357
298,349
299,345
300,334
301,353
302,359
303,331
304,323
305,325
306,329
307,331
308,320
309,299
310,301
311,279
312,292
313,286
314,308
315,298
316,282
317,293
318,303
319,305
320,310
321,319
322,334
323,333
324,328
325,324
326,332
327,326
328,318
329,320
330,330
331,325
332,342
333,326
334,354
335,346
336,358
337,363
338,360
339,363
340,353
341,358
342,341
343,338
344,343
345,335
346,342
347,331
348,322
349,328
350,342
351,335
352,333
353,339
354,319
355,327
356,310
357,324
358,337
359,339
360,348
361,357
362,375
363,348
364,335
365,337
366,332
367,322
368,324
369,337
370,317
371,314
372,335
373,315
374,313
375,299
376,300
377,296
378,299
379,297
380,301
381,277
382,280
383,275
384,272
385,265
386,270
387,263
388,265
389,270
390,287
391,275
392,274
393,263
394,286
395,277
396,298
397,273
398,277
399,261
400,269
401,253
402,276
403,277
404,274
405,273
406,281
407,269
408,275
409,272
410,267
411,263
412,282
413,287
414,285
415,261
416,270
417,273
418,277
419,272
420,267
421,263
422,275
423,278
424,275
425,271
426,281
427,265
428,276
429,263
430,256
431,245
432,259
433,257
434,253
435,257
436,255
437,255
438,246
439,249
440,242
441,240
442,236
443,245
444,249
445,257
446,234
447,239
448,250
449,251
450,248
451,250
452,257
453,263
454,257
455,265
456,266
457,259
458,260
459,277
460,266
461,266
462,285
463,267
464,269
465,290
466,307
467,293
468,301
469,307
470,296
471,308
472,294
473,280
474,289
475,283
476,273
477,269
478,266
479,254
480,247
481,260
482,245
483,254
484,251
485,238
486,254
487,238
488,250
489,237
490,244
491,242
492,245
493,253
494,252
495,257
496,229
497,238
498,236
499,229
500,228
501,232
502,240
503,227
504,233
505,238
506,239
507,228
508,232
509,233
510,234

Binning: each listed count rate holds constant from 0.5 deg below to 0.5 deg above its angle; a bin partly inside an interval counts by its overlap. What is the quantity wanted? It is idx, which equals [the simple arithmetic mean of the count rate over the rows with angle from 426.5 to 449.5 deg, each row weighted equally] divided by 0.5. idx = 503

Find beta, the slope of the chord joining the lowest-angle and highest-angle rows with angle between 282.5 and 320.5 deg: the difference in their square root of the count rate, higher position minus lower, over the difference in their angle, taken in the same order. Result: -0.07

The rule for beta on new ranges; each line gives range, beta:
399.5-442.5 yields -0.02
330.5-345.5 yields 0.02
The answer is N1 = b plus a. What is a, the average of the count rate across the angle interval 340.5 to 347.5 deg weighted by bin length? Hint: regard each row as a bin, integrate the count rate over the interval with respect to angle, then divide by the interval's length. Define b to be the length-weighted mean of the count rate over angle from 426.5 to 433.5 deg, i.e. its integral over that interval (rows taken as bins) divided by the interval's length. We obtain 601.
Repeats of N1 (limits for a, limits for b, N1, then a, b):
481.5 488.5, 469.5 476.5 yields 536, 247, 289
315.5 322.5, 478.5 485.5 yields 556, 307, 250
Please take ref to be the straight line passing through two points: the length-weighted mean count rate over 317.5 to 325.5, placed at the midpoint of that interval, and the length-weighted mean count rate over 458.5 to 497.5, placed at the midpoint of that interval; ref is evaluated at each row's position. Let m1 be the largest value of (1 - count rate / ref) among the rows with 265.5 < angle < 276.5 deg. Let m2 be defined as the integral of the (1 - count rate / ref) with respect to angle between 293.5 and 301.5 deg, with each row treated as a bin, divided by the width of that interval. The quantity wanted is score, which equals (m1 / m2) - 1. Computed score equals 2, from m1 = -0.24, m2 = -0.079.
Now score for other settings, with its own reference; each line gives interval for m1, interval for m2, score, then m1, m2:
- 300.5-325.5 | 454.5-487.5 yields -11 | 0.14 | -0.013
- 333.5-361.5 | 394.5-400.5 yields -1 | -0.01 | 0.060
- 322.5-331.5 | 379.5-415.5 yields -1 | 0.00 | 0.066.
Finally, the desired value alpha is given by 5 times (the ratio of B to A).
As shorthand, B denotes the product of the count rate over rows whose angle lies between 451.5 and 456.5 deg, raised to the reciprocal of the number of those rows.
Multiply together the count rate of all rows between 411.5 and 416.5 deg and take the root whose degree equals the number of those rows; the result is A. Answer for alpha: 4.7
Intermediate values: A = 277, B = 262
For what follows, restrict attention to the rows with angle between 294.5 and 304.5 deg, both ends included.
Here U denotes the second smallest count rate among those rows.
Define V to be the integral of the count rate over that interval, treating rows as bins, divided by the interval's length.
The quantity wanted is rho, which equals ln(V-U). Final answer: 2.8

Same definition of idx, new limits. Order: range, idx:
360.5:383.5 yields 633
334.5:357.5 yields 679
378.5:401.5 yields 550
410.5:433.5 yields 539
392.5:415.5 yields 548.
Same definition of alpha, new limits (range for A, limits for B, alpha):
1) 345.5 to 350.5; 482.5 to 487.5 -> 3.7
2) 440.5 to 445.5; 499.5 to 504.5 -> 4.7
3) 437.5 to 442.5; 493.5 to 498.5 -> 5.0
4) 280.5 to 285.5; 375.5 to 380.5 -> 3.8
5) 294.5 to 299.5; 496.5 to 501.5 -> 3.3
